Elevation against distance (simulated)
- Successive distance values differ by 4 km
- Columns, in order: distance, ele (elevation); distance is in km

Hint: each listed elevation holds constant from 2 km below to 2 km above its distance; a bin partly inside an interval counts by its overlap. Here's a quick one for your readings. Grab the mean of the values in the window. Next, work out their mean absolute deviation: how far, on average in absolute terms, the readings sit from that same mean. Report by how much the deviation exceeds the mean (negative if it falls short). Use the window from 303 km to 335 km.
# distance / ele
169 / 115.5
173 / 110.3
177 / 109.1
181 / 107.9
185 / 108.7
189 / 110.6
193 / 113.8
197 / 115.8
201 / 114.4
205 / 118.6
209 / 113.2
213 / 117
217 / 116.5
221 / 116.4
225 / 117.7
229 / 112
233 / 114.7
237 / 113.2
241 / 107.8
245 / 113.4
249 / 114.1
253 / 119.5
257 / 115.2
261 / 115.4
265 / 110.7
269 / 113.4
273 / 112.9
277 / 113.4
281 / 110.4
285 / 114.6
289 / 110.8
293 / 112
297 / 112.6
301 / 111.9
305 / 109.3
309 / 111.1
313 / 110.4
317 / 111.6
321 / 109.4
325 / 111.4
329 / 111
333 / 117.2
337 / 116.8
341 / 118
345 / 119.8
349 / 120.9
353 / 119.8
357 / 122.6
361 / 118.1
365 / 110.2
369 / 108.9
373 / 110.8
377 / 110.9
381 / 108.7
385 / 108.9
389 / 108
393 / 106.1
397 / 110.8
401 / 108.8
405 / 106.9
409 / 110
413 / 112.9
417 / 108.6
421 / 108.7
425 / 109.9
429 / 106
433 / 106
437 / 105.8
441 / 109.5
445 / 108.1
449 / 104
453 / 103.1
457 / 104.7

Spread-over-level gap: -110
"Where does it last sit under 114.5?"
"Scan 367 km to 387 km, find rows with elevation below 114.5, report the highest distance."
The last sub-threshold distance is 385 km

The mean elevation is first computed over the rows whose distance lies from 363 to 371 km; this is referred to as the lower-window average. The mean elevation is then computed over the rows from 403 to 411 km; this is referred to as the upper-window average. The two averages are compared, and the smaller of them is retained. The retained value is 108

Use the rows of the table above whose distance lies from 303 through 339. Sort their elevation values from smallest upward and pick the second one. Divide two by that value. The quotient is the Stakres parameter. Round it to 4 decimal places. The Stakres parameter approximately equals 0.0183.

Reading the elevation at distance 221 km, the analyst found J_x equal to 116.4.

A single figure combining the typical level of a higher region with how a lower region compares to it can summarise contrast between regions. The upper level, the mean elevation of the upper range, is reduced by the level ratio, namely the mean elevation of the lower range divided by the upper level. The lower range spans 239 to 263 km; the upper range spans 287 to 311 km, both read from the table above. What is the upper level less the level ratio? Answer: 110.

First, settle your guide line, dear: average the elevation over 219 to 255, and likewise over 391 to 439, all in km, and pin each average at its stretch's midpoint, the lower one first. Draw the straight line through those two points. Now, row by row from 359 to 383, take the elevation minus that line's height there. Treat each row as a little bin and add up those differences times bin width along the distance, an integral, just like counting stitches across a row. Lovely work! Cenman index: 34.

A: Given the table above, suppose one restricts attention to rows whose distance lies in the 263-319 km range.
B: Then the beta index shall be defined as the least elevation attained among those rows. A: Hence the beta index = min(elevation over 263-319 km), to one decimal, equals 109.3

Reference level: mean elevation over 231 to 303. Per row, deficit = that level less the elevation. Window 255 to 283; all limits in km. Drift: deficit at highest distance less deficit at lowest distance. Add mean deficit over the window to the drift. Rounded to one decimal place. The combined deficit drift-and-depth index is 4.9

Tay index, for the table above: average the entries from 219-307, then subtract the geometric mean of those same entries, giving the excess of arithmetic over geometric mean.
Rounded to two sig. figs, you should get 0.031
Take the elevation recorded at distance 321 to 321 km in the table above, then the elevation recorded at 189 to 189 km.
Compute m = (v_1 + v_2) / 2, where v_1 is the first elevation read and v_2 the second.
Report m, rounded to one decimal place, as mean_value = 110.0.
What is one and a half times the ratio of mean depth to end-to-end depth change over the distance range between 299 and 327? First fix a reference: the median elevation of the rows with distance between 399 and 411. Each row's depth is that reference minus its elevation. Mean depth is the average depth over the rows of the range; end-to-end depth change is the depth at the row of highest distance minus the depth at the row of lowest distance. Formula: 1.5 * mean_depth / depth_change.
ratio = -5.8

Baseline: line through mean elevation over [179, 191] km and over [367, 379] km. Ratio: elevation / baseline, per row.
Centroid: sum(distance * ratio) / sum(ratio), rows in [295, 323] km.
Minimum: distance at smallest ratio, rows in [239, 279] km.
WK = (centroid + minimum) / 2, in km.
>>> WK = 275.0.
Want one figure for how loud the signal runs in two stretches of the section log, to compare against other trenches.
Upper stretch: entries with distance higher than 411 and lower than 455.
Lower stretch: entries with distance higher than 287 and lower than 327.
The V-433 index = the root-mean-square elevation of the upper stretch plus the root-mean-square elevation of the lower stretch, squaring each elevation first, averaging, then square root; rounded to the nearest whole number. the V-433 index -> 219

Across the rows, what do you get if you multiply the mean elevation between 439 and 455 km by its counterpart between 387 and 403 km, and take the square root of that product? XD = 107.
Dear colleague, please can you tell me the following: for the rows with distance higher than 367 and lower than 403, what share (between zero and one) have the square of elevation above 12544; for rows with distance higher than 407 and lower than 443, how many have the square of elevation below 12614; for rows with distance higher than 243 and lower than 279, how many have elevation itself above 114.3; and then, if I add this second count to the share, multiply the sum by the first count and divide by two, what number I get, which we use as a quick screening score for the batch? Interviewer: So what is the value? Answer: 12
